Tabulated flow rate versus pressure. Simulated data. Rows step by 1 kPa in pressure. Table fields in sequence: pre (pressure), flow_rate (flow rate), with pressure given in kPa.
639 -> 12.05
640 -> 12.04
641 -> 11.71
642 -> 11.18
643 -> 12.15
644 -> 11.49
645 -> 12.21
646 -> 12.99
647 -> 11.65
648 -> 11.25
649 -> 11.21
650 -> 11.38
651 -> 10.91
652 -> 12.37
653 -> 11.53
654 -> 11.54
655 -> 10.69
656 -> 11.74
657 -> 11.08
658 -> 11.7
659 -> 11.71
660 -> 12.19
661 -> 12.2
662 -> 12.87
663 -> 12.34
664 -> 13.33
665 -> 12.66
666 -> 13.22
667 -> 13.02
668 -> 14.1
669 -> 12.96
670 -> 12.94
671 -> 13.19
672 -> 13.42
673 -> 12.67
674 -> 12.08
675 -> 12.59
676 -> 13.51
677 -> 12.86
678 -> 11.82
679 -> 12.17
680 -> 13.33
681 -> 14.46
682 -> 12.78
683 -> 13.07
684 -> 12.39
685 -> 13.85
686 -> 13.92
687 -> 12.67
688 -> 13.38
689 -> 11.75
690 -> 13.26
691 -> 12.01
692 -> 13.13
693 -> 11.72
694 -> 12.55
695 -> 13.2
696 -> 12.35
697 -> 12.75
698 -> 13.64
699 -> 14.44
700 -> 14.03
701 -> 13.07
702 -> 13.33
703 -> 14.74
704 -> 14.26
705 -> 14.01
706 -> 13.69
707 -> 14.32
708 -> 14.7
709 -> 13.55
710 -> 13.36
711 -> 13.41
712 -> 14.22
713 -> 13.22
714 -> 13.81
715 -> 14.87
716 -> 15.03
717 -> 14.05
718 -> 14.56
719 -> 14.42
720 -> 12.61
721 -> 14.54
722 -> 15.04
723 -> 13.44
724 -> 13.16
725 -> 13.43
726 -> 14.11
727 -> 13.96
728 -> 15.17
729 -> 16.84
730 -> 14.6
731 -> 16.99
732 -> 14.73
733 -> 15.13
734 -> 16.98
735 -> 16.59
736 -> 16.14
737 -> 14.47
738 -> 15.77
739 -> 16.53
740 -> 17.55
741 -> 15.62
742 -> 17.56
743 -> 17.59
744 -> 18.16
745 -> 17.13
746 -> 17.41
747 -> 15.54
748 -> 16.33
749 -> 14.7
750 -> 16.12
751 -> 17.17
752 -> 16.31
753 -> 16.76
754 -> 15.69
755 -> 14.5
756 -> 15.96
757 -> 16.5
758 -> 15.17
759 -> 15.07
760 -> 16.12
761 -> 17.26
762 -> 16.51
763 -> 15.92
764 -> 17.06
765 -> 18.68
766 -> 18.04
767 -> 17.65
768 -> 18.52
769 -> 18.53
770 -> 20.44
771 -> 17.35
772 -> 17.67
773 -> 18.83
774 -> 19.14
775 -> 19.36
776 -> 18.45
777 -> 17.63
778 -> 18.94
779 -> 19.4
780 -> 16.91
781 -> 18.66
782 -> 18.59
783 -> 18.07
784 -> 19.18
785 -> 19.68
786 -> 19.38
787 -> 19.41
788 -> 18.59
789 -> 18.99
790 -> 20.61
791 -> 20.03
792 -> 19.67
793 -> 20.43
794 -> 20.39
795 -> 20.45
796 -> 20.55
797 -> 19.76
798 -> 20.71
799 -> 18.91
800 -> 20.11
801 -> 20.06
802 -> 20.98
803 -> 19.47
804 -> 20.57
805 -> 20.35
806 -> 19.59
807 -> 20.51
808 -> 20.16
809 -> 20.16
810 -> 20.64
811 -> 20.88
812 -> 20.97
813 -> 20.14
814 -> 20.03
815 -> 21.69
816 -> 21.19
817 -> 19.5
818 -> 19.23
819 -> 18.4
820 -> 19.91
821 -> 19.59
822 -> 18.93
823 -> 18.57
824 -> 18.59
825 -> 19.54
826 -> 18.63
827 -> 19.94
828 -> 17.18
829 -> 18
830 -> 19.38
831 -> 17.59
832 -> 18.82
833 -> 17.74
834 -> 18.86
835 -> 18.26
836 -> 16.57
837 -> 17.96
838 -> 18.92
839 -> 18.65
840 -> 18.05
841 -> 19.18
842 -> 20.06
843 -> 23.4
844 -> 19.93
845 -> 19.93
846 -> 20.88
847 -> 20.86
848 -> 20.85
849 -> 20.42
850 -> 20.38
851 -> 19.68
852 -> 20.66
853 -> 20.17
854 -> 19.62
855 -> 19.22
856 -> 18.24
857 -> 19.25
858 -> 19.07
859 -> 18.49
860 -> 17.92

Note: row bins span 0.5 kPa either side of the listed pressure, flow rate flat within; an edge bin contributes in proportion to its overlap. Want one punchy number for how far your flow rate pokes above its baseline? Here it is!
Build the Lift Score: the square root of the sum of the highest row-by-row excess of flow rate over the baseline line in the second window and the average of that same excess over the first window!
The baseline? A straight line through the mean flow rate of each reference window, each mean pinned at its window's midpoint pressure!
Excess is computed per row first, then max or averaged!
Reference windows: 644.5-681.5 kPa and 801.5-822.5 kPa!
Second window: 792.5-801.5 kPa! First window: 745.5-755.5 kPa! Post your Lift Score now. 0.6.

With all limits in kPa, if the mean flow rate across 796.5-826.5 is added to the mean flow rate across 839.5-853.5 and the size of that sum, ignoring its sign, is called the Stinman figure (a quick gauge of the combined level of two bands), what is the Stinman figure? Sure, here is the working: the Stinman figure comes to 40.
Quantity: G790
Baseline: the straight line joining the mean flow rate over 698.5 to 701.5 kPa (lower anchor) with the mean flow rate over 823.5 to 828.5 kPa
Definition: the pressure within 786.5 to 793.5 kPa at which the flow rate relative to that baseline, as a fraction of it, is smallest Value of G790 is 788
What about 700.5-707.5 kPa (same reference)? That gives 701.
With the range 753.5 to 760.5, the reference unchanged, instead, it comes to 755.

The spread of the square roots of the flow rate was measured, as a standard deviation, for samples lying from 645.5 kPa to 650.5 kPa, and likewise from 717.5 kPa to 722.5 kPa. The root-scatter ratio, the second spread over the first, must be 1.19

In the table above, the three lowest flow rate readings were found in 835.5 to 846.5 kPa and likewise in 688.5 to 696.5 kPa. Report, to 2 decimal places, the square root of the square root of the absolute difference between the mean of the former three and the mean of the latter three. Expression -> 1.55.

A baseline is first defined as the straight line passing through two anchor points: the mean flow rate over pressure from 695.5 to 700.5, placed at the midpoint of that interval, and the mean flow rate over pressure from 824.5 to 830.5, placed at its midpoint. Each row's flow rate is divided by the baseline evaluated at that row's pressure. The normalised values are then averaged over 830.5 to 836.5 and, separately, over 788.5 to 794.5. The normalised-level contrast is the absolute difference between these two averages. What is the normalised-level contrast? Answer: 0.213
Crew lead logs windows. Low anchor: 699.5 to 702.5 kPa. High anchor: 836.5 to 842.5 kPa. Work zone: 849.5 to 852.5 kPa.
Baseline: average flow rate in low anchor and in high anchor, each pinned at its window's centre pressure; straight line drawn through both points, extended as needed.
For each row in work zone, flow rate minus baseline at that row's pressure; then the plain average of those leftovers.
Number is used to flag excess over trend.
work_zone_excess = 1.0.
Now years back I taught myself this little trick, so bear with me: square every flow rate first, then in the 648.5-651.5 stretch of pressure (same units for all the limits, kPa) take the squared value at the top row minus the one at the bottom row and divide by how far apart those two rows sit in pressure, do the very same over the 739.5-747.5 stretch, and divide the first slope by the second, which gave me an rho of 0.3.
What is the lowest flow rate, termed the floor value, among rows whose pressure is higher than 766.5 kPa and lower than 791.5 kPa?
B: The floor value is 16.91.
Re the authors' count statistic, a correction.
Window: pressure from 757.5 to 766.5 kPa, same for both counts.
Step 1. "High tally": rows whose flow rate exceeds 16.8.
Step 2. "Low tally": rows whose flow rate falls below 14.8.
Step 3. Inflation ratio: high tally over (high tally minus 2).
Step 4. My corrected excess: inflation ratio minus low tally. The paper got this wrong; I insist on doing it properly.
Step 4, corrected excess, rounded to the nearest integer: 2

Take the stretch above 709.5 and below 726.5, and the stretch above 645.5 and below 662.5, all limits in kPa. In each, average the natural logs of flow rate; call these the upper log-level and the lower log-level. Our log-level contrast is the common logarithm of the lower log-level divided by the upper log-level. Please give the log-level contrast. -0.030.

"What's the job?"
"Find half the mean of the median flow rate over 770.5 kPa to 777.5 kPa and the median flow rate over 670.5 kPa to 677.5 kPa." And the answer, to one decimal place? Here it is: 7.8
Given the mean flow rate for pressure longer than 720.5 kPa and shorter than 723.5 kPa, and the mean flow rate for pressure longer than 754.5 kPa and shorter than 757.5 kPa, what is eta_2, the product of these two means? 224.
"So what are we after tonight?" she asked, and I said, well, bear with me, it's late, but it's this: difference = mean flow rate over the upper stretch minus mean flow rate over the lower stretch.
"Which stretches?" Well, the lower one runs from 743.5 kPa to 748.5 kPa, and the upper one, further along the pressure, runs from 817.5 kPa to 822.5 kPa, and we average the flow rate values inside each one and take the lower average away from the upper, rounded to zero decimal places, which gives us 2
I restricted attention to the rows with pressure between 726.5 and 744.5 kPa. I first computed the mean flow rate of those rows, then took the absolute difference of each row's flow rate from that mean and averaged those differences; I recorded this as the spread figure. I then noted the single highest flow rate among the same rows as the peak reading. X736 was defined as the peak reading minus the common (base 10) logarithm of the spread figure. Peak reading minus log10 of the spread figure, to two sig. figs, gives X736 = 18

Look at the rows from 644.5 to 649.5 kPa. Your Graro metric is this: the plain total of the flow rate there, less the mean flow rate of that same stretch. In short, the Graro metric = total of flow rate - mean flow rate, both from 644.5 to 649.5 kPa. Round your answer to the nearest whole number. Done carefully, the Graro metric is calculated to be 47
